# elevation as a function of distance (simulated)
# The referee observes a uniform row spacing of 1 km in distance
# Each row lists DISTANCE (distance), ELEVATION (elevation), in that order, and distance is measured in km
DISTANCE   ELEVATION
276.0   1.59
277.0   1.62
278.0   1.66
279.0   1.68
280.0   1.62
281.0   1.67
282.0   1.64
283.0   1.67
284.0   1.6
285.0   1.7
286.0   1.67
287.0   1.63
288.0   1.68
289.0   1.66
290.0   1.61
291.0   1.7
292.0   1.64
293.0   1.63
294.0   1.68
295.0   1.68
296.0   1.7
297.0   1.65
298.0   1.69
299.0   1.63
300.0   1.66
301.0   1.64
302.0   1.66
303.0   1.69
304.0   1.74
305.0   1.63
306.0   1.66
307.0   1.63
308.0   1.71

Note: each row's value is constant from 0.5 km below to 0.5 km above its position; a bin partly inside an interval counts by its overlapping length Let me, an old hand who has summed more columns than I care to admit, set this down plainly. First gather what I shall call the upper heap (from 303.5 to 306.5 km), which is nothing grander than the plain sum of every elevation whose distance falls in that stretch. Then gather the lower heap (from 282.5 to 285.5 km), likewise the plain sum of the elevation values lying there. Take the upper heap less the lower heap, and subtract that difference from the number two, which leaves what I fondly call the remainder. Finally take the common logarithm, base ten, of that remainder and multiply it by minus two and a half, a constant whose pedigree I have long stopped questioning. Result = -0.720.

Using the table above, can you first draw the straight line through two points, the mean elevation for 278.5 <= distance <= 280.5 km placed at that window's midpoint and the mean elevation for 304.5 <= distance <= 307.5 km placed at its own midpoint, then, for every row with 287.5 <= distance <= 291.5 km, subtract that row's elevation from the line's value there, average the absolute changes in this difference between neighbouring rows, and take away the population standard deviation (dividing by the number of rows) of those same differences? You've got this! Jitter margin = 0.020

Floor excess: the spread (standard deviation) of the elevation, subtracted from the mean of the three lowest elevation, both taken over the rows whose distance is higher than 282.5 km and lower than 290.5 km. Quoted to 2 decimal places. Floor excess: 1.58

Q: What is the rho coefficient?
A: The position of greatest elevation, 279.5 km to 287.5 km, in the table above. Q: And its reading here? 285.0 km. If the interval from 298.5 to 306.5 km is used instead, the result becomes 304.0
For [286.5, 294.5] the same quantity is 291.0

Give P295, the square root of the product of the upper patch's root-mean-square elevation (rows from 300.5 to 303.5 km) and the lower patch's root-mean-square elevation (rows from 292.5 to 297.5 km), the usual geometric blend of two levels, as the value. 1.67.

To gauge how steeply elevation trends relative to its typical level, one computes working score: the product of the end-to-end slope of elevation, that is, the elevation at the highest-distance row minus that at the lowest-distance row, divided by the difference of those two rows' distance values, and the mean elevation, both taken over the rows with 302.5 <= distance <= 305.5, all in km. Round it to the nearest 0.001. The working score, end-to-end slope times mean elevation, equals -0.051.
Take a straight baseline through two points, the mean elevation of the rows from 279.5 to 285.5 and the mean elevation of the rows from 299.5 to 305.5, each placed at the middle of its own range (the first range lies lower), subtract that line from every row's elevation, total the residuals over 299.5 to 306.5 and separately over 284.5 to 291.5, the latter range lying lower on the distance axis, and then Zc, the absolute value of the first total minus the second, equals 0.075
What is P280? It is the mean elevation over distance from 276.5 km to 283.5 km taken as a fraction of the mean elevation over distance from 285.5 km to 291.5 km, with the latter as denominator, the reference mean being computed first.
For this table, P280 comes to 1.00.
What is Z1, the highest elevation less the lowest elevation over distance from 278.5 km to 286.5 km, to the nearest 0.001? 0.100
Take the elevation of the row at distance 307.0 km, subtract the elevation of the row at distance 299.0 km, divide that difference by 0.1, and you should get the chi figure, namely 0.0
